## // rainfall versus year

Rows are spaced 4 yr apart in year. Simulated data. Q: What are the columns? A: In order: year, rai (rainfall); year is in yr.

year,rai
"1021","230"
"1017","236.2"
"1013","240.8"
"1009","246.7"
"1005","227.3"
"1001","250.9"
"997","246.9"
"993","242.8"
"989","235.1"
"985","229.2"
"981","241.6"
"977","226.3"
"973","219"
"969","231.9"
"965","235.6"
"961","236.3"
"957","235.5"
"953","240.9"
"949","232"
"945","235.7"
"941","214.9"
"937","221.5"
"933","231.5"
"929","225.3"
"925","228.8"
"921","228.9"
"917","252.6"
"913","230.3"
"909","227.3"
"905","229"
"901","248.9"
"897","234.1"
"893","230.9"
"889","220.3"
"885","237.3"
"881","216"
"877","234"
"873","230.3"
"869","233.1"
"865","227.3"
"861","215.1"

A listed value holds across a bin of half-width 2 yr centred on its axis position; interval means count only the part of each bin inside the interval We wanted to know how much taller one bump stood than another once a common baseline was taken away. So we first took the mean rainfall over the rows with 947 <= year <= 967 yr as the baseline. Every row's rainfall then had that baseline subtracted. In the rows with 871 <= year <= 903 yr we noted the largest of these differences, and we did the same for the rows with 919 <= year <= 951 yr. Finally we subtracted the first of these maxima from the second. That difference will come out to -13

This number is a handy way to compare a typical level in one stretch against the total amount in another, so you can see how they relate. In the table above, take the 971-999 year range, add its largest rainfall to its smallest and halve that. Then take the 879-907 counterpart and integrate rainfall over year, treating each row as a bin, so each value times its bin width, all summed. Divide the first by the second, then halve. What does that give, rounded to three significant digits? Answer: 0.0180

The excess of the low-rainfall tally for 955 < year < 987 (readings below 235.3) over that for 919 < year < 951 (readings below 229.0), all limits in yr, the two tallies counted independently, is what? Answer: -1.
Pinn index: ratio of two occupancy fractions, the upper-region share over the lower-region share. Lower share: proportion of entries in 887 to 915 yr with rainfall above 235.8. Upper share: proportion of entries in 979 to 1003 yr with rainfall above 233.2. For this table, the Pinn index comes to 5.8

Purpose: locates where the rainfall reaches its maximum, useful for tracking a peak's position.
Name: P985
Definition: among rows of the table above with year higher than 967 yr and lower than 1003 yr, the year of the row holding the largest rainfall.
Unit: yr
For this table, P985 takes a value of 1001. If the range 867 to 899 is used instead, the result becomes 885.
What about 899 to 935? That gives 917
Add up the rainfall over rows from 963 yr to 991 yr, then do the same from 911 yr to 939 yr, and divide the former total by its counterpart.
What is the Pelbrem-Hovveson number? 1.00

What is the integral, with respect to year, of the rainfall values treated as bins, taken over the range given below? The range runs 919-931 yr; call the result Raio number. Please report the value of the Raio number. 2732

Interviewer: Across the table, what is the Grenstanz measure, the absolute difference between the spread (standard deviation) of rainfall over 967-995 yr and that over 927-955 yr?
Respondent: 0.4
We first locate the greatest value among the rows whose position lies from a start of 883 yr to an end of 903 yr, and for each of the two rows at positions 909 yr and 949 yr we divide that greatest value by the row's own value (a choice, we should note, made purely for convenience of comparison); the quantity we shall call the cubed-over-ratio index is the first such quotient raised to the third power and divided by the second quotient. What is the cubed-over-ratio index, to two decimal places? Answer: 1.22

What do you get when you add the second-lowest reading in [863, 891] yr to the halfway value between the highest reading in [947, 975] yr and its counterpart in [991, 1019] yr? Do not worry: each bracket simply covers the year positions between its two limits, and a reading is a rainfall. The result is 466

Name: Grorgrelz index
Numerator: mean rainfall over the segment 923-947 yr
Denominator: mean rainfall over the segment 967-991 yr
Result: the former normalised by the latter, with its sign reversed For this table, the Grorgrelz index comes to -0.98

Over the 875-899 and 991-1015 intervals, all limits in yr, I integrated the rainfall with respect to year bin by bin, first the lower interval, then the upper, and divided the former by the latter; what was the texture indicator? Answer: 0.94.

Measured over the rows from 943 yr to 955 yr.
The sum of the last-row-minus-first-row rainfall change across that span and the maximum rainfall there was 246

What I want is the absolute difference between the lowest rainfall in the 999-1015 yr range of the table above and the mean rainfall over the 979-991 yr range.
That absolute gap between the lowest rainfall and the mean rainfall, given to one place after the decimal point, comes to 8.0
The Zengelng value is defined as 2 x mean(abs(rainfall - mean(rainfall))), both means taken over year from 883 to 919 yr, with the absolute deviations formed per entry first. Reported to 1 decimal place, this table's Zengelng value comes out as 15.7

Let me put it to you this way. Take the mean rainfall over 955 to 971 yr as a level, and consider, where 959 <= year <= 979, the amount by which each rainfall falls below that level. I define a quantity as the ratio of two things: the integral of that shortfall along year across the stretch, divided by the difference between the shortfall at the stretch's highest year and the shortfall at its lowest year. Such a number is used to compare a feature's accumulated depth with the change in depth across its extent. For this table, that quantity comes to 10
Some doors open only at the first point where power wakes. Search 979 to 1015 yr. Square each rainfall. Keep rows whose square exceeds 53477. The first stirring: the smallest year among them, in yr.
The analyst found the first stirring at 981 yr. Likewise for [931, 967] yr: 933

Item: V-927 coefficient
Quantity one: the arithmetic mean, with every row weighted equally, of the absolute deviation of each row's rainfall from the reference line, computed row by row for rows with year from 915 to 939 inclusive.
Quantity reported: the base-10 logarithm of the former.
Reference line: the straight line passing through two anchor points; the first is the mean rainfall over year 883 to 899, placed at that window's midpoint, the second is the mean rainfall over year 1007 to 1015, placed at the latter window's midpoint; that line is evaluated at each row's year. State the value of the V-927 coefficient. 0.98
